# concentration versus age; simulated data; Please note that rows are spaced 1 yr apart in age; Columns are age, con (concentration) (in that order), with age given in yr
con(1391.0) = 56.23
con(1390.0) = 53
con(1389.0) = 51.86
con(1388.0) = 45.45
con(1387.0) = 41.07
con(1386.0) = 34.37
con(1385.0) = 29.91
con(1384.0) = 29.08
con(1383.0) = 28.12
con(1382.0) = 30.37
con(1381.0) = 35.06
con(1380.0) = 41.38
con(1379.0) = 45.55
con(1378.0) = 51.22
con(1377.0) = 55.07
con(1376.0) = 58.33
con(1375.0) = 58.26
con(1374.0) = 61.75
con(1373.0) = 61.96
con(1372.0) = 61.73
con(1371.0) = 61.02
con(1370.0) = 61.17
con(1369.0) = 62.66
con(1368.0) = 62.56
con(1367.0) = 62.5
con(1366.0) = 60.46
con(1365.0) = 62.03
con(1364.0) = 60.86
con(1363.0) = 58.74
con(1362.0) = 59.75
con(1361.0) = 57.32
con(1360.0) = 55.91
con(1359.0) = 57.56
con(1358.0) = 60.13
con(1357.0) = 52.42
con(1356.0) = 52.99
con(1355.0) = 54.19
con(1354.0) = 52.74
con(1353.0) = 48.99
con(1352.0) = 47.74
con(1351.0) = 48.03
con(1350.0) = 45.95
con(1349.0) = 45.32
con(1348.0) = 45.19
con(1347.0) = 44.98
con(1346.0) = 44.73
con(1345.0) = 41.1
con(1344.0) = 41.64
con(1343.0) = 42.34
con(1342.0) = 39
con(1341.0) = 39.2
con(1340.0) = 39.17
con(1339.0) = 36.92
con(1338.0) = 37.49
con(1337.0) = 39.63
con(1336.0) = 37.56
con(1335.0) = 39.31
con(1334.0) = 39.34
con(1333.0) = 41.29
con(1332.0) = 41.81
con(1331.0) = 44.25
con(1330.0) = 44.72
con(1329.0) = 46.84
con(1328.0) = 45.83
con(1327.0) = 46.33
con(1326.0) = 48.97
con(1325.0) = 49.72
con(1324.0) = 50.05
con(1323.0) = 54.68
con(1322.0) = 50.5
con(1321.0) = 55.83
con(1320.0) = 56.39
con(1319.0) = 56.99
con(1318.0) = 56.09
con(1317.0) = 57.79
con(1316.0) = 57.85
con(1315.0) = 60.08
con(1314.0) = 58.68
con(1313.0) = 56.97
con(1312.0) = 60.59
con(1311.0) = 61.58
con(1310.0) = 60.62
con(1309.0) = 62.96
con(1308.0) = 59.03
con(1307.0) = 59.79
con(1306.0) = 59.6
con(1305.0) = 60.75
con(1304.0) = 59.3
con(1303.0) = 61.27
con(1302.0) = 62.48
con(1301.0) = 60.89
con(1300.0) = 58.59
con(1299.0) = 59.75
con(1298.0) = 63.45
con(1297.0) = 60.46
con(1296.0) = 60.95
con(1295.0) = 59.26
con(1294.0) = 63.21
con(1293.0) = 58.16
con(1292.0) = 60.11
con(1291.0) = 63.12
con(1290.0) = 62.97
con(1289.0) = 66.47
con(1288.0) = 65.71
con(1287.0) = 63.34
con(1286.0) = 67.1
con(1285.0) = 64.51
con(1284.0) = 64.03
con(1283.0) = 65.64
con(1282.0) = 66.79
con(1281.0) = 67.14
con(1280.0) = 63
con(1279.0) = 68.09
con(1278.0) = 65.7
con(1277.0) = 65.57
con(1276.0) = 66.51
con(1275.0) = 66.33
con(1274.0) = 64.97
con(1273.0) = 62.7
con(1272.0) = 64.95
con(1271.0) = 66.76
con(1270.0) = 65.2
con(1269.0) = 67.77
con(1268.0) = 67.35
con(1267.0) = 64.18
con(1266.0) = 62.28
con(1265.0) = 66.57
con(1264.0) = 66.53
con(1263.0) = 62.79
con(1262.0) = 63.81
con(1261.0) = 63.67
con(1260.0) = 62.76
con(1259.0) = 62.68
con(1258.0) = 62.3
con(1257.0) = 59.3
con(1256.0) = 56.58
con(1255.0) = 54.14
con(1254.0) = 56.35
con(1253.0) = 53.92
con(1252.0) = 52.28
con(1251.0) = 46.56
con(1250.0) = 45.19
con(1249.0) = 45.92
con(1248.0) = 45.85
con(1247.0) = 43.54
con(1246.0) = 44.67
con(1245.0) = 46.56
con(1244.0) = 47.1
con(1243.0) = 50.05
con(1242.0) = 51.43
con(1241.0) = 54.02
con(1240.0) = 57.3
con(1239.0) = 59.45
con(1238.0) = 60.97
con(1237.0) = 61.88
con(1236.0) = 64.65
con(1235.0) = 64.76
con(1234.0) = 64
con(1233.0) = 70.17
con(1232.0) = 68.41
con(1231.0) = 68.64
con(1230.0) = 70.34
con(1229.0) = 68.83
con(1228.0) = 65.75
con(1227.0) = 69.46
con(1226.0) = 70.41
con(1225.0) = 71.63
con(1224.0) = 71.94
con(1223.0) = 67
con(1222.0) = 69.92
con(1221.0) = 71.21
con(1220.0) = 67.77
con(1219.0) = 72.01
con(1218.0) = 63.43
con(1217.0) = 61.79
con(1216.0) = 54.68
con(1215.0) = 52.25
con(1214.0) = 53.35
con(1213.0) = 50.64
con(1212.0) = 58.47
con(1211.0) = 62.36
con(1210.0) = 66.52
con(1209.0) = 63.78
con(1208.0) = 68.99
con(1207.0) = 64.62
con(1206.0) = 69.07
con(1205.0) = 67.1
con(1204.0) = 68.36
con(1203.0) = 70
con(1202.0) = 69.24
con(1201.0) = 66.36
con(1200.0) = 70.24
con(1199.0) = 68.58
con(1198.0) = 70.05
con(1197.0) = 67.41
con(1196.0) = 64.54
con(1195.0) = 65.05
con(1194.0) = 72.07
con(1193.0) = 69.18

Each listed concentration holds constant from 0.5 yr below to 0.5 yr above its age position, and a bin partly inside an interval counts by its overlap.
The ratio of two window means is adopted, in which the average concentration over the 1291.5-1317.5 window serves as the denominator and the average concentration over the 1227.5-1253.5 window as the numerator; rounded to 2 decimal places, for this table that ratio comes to 0.94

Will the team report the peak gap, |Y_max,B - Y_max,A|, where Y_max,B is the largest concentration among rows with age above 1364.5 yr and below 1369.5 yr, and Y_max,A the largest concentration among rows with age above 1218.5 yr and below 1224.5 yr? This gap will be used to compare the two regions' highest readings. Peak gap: 9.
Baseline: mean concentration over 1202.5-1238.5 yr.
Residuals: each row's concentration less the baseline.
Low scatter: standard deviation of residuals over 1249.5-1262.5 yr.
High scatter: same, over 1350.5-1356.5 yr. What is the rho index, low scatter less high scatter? 3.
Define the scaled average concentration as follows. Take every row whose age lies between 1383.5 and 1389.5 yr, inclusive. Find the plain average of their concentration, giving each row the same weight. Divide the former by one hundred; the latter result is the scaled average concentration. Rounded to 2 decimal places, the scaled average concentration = 0.39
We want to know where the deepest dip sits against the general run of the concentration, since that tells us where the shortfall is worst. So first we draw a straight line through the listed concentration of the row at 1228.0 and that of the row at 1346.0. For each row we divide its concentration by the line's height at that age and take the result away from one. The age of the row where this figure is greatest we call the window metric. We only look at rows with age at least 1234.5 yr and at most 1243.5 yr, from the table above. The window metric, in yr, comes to 1243.0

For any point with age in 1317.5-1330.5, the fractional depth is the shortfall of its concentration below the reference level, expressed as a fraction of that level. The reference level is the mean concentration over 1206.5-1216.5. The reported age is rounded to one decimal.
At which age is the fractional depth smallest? 1319.0 yr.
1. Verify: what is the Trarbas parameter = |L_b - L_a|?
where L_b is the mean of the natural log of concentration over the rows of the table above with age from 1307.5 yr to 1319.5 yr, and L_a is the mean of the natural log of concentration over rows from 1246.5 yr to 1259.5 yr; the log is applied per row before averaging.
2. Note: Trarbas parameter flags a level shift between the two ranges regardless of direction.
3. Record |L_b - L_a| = 0.12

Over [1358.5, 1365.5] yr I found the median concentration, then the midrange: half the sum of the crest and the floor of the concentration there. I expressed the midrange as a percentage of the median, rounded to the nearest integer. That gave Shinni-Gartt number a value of 100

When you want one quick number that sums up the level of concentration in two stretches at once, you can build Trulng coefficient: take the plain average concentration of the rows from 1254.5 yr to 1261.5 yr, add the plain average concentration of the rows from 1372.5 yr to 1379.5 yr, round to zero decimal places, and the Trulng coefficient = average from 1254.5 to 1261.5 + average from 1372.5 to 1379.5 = 116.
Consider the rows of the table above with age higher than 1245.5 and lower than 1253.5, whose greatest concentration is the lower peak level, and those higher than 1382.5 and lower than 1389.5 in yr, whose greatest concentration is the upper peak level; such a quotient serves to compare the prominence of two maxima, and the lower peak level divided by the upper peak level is 1.04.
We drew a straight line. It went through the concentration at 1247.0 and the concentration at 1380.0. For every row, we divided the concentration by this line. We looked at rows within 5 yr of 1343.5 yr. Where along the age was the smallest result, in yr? 1339.0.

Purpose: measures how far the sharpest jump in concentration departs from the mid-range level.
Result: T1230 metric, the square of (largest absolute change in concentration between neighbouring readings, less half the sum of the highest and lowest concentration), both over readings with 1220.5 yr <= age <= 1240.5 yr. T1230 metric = 3416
